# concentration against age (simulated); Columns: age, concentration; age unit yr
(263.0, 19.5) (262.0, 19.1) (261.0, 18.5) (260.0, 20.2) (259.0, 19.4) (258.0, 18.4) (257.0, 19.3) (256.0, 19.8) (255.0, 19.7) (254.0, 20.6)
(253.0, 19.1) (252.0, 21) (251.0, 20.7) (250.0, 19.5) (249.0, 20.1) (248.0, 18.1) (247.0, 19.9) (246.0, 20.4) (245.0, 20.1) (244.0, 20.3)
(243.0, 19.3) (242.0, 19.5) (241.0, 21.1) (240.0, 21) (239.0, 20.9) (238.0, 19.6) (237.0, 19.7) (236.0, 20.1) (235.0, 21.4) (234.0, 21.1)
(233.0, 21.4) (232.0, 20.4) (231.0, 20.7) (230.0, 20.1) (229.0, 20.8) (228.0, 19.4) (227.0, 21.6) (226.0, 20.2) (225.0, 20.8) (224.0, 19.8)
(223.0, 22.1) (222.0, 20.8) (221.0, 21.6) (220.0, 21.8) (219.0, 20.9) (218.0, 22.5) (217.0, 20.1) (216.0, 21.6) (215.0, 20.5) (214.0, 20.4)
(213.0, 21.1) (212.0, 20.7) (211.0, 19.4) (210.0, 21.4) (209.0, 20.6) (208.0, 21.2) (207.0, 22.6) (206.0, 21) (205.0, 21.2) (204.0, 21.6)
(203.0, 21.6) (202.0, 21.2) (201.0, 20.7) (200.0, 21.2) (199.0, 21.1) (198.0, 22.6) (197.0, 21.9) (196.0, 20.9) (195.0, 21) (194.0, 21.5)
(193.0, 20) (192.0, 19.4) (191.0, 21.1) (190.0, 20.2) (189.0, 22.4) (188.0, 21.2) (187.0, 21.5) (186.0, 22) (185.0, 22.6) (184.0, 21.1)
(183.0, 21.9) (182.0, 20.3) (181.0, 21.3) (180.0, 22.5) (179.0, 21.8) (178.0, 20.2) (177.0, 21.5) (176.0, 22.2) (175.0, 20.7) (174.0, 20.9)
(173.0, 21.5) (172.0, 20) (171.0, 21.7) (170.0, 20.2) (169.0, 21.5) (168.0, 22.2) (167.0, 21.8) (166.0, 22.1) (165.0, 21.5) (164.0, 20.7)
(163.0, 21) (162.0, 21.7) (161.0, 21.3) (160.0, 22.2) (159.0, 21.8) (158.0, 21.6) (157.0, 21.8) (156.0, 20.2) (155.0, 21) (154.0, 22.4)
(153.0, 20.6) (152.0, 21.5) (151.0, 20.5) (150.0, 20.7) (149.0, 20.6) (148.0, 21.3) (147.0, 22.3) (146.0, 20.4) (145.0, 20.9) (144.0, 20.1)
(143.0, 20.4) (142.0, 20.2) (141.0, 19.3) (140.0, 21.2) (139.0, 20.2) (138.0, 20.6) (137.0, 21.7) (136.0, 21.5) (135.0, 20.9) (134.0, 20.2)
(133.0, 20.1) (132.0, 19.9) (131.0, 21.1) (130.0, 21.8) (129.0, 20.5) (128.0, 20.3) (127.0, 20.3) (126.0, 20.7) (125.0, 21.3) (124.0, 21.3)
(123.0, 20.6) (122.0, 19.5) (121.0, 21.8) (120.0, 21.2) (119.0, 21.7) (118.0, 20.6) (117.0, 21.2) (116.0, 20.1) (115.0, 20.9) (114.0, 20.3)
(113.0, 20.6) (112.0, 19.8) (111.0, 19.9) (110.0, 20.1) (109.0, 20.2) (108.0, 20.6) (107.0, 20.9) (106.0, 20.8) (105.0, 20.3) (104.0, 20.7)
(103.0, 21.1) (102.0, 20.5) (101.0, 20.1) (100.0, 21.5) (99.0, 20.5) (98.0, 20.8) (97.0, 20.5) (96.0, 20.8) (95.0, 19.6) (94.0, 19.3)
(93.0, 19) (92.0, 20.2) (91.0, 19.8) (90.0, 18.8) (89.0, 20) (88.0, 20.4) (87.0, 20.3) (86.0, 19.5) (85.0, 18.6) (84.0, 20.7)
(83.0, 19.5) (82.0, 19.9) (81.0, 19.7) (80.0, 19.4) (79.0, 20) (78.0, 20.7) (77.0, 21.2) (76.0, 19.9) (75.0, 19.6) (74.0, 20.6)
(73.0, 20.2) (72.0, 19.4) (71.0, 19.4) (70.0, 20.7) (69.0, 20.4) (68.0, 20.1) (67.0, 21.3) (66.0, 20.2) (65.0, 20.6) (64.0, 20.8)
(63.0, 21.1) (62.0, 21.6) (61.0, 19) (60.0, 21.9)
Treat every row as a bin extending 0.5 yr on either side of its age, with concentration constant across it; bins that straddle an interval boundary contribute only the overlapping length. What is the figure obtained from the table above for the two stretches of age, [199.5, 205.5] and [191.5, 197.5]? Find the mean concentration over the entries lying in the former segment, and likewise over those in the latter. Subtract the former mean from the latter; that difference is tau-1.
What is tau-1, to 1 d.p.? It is -0.5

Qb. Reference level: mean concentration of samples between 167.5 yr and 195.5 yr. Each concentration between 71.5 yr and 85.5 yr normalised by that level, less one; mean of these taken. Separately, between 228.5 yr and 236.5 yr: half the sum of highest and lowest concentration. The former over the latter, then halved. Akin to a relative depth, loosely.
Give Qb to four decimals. -0.0014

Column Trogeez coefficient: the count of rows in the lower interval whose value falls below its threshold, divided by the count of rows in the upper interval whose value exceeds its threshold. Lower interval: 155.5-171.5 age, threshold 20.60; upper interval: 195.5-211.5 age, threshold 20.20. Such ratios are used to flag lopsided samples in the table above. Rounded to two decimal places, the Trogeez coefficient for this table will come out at 0.13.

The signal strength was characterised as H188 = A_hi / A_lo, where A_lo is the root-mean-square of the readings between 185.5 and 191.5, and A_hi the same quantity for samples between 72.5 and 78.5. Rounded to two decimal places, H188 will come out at 0.95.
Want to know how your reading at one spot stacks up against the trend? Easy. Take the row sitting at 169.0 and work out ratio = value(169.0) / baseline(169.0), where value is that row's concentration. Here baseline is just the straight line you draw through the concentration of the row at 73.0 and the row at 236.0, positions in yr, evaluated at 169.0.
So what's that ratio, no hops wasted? 1.07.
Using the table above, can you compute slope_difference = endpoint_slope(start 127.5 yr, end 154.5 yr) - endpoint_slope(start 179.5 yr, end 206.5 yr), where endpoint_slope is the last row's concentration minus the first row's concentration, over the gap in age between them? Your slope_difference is 0.14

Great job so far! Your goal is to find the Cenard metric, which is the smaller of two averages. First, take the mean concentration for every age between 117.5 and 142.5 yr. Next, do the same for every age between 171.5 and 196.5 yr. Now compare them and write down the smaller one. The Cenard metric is 20.7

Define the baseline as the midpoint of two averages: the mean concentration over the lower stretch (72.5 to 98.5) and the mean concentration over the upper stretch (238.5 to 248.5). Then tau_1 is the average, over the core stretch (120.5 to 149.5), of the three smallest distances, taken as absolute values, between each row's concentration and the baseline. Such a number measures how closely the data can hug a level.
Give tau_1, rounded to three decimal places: 0.096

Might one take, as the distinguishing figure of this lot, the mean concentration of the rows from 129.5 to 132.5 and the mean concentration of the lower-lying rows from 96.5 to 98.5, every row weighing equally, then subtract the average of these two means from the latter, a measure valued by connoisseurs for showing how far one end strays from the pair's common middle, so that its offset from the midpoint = -0.14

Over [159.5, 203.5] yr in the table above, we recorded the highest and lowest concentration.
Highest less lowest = 3.2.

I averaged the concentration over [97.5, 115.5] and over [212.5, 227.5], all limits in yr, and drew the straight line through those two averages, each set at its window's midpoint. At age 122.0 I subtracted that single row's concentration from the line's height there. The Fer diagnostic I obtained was 1.1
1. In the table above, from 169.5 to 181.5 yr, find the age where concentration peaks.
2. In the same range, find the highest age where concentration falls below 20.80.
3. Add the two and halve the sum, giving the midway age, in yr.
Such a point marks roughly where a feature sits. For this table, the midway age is 179.0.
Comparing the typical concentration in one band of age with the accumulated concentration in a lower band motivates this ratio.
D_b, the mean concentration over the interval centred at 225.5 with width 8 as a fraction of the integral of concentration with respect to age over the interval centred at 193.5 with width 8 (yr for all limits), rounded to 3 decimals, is 0.125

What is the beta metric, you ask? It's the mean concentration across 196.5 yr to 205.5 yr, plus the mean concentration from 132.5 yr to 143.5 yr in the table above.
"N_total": 42.0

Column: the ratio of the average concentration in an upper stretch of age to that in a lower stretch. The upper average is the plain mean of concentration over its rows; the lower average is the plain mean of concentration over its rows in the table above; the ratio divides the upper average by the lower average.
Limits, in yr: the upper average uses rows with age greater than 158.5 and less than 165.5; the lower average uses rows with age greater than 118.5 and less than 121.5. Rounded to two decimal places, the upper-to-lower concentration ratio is 0.99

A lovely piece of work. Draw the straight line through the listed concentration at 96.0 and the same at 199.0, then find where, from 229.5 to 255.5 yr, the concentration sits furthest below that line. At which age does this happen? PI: 248.0 yr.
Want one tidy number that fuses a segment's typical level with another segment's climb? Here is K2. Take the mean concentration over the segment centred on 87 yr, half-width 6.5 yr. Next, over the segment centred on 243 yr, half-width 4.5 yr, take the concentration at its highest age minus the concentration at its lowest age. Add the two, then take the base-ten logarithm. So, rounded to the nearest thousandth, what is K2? 1.272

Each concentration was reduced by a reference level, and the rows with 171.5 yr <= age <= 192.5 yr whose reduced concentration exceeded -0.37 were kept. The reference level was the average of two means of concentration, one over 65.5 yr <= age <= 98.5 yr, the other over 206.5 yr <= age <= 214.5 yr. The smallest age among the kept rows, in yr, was 173.0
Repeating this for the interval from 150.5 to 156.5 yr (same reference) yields 151.0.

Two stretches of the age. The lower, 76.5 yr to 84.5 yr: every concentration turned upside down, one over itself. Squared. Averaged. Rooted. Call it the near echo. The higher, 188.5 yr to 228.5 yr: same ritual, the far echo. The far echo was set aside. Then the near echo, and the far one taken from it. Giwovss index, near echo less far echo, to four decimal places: 0.0021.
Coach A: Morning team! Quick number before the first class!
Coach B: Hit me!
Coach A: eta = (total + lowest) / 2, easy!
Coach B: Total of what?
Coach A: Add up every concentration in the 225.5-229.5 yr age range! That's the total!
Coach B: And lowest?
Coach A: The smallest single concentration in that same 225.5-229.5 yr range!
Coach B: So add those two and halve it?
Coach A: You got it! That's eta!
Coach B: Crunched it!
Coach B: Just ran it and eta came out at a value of 50.7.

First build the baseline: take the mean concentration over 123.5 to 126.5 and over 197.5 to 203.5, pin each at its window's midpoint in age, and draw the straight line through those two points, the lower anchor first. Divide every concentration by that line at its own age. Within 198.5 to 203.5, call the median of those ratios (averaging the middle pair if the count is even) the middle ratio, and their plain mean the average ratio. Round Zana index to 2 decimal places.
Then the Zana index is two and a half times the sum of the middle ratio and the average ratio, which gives 4.95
